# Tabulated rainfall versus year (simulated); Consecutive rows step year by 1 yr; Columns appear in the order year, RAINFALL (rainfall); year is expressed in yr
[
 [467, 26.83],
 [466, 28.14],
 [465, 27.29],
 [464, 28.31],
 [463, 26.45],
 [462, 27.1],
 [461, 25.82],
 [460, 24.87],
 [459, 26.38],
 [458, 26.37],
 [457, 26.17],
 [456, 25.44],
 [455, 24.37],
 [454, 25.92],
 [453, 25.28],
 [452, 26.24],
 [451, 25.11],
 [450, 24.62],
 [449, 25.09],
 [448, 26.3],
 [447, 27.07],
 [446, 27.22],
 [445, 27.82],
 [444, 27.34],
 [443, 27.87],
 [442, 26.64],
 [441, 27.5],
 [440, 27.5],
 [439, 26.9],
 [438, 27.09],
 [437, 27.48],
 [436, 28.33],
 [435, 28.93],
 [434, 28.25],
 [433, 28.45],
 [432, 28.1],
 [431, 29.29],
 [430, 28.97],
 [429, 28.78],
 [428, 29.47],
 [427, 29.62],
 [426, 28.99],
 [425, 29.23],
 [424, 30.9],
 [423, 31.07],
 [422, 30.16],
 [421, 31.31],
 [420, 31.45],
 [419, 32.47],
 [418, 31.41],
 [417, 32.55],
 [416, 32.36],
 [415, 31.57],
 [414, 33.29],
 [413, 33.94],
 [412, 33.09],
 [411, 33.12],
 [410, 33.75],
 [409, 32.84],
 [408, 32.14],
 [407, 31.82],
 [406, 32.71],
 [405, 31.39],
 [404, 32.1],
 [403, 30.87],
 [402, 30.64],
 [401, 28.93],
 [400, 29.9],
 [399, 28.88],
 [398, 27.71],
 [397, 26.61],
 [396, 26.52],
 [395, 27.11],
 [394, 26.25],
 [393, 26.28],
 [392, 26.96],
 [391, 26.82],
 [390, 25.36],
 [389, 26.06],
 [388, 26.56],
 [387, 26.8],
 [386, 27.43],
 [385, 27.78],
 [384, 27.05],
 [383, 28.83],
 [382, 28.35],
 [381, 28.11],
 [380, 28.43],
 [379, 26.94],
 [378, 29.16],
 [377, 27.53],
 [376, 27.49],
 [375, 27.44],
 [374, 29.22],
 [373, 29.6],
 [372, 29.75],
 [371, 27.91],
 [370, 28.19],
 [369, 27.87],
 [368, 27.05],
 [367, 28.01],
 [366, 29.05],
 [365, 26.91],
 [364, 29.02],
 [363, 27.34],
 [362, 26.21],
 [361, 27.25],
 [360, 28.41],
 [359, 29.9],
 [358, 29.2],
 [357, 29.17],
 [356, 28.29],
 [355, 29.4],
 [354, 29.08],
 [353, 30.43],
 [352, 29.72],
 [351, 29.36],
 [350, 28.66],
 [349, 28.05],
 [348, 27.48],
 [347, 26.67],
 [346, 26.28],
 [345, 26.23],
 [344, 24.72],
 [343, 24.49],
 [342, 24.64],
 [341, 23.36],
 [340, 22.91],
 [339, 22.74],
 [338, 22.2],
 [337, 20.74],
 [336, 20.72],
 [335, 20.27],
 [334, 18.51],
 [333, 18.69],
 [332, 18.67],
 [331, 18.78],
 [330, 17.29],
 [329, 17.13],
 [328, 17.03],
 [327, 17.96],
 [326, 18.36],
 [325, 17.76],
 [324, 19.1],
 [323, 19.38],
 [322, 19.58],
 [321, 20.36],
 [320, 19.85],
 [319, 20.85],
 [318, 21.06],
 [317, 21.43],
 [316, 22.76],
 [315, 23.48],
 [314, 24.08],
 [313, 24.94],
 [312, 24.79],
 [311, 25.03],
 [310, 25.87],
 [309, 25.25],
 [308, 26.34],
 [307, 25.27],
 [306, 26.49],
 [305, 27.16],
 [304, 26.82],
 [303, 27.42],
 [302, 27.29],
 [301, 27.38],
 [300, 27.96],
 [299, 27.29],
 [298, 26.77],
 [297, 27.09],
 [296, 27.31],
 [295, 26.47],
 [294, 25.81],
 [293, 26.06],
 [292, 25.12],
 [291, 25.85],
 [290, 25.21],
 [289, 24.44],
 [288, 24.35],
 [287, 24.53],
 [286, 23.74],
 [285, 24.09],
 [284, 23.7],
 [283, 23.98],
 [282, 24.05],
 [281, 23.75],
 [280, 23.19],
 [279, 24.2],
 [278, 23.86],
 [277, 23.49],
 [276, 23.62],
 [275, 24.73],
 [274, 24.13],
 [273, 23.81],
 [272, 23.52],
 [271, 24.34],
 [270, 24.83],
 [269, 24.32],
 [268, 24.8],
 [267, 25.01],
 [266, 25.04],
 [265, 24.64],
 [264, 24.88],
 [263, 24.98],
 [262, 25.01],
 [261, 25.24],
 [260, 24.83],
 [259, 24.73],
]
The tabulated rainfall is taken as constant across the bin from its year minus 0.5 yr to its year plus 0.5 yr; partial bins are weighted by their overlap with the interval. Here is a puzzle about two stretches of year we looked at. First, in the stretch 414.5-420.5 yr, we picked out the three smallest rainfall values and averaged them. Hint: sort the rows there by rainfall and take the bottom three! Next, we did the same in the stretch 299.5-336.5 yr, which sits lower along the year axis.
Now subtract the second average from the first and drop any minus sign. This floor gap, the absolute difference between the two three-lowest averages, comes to 14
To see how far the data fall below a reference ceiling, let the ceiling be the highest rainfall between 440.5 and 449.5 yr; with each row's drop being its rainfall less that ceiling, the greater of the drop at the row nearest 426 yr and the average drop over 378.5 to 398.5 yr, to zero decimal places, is 1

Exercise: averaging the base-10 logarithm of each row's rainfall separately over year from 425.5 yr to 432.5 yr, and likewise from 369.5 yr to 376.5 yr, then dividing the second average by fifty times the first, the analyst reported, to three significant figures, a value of 0.0199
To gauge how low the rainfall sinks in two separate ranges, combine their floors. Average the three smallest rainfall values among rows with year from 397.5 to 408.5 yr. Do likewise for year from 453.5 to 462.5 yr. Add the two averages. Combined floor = 53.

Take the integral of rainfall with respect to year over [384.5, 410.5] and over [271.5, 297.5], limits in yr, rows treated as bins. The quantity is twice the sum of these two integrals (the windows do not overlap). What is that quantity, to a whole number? 2781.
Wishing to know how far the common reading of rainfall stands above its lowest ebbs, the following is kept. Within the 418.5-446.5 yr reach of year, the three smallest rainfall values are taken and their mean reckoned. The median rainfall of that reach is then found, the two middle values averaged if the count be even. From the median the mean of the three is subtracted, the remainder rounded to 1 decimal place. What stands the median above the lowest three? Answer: 1.7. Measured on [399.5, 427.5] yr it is 2.5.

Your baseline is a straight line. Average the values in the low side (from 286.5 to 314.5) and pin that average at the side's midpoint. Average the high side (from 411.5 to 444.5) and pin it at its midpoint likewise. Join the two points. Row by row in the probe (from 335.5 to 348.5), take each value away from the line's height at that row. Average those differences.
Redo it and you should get 3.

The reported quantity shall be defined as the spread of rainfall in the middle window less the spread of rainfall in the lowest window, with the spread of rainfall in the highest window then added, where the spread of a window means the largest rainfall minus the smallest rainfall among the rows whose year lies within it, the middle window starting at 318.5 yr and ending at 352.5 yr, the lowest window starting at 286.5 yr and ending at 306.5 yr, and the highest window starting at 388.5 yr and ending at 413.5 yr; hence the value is 18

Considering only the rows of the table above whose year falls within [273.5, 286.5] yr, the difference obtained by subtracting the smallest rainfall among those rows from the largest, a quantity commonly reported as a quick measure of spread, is 1.5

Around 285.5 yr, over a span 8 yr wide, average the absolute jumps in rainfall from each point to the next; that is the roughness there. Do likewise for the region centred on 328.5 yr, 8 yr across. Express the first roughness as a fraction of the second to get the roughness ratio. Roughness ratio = 0.6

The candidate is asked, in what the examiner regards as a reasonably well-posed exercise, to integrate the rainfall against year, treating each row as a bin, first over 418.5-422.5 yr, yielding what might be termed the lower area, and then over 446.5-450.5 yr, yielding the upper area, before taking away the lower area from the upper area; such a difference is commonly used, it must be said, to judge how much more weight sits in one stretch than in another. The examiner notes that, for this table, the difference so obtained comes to -22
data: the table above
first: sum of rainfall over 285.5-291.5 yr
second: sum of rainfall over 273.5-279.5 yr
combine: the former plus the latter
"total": 292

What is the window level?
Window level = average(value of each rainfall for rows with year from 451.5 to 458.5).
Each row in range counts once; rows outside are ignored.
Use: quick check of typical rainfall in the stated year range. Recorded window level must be 25.7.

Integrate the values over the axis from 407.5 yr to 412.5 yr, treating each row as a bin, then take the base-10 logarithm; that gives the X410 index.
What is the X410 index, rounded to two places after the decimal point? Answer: 2.22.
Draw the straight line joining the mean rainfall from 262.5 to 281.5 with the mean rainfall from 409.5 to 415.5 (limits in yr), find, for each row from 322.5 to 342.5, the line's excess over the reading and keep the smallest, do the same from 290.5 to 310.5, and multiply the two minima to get -7.8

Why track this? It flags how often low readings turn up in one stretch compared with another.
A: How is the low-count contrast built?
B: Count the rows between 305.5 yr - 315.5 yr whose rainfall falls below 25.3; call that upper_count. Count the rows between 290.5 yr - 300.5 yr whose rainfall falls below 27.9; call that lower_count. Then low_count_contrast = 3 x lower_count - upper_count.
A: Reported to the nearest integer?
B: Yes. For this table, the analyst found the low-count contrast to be 20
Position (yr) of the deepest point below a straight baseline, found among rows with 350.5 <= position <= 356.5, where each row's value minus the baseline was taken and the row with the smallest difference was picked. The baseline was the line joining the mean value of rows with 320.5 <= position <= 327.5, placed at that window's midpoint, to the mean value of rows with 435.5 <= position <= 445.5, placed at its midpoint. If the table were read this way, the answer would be 356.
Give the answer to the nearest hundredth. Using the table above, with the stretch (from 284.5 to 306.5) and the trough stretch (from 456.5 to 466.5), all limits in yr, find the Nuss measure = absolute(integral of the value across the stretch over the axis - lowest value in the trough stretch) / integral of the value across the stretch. 0.96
